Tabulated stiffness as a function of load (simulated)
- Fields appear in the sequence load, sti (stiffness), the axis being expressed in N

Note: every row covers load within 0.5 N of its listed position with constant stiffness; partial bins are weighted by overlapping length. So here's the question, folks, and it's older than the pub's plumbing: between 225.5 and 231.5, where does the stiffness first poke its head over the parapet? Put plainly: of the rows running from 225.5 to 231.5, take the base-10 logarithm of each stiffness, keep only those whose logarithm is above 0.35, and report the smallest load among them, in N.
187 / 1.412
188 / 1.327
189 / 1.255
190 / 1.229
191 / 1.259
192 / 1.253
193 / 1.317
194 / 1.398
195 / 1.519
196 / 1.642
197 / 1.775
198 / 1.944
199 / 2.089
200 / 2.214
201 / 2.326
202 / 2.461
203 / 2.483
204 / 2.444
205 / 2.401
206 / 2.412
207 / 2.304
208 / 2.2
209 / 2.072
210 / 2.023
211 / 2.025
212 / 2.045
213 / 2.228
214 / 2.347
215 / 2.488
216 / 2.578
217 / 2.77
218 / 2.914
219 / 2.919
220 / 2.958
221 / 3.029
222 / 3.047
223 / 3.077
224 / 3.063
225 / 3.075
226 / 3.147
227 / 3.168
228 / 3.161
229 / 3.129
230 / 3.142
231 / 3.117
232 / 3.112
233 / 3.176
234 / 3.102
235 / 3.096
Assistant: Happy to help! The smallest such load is 226 N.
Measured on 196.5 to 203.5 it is 201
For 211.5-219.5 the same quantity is 214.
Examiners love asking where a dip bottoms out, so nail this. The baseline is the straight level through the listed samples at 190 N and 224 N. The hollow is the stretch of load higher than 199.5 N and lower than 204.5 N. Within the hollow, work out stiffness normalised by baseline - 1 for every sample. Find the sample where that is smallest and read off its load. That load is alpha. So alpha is 204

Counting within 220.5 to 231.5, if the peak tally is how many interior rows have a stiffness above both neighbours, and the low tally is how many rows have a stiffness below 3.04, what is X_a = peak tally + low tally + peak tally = 7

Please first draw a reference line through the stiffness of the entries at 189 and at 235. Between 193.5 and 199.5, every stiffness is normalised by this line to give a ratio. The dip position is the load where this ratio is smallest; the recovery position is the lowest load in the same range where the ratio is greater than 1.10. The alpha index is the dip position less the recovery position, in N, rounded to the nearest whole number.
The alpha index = -3 N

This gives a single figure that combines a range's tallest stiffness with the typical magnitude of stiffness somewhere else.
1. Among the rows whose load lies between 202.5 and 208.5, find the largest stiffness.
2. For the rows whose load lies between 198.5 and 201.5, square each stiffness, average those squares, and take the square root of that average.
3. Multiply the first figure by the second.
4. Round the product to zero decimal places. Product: 5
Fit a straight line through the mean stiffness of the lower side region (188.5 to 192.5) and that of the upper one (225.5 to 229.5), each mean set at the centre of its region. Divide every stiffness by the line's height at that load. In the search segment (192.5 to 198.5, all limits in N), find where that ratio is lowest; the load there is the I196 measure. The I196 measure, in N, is 193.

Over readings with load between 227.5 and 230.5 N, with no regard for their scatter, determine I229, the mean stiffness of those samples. 3.1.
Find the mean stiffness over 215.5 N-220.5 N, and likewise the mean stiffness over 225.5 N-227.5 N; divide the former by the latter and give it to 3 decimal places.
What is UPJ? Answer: 0.896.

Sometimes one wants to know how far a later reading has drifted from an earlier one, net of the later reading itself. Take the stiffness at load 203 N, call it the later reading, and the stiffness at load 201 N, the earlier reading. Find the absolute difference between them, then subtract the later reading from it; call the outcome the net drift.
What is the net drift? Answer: -2.33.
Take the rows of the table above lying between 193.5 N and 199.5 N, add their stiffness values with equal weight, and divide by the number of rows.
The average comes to 1.7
